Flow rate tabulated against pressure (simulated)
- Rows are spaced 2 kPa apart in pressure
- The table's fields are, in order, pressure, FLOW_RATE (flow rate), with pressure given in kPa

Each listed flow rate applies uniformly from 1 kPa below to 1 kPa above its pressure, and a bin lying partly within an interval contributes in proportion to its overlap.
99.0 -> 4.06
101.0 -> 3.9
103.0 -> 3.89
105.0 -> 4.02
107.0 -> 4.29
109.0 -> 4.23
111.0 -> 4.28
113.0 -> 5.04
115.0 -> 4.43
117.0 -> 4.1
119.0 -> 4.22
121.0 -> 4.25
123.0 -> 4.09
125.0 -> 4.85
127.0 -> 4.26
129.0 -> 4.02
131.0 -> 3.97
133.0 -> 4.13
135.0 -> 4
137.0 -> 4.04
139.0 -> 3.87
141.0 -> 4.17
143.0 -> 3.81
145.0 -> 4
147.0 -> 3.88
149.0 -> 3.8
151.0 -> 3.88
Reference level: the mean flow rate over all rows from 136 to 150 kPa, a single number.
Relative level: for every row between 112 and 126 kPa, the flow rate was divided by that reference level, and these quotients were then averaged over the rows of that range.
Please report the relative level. 1.12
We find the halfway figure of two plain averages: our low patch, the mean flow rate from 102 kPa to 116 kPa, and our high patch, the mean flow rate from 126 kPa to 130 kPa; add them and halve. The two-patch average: 4.23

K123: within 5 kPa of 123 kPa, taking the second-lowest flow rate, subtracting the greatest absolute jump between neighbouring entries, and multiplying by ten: 35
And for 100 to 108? 36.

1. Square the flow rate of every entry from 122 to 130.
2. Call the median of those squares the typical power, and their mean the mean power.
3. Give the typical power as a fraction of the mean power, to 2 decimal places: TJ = 0.94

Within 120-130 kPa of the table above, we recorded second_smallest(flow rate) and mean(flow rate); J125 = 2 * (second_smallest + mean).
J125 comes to 16.8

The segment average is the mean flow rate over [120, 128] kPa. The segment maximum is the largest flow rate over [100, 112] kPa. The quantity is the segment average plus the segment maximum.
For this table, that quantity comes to 8.7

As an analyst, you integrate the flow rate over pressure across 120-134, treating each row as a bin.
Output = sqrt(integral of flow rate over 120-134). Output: 7.7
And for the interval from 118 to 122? 4.1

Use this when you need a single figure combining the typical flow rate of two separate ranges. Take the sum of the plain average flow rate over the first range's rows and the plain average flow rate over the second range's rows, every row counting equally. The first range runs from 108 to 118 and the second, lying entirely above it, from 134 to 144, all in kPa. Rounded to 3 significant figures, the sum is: 8.39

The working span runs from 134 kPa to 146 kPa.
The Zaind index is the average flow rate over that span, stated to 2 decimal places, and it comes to 3.98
